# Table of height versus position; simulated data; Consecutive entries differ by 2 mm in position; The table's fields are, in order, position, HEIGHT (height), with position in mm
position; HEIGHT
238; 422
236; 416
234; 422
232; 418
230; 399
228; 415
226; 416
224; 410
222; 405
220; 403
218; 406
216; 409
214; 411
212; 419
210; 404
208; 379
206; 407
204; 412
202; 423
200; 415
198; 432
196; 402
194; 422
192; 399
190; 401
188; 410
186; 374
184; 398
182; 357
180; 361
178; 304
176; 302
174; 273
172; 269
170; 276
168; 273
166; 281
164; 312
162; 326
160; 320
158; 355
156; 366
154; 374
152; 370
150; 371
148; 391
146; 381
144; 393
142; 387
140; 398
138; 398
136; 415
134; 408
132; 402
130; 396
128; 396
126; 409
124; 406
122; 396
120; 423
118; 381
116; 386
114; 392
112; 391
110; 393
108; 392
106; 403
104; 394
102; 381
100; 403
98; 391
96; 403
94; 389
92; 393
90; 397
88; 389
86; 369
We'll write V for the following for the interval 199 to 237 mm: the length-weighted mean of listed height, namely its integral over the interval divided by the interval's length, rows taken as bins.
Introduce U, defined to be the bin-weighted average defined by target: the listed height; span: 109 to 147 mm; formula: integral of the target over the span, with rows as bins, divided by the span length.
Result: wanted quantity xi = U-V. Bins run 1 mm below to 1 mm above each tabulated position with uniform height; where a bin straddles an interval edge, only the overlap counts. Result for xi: -13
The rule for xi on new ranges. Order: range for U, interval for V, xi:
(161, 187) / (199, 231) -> -92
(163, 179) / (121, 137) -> -117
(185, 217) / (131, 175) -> 56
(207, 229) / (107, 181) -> 43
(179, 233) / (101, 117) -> 12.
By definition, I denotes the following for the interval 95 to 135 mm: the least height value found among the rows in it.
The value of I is 381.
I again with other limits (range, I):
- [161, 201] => 269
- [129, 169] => 273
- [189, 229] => 379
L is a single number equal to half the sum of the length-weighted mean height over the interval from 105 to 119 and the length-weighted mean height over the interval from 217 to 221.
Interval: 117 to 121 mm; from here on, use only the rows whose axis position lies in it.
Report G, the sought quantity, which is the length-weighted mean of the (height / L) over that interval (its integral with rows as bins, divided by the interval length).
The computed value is 1.01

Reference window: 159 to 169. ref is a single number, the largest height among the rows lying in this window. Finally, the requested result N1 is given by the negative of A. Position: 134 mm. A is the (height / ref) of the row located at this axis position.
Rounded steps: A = 1.25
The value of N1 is -1.252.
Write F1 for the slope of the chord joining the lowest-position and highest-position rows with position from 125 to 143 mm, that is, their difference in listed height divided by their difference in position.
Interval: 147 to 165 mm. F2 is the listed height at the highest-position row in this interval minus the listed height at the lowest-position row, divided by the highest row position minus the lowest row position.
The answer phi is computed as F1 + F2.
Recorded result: -6.3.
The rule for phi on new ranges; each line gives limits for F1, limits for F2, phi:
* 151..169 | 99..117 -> -7.1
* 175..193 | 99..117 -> 5.0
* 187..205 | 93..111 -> 0.4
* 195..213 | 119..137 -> 0.6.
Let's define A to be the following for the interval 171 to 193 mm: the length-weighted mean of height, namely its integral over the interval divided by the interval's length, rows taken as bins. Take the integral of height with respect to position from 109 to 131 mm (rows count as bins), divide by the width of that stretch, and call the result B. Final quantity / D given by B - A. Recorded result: 47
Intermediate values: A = 350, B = 397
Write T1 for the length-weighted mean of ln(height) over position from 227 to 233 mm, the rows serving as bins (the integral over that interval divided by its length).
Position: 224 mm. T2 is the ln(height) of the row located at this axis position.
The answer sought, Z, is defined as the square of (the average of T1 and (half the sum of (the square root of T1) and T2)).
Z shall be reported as 26.3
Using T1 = 6.02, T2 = 6.02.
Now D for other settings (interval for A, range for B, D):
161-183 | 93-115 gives 91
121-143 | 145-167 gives -51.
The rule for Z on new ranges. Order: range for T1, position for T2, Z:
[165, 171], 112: 24.0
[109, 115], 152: 25.8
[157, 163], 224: 25.1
